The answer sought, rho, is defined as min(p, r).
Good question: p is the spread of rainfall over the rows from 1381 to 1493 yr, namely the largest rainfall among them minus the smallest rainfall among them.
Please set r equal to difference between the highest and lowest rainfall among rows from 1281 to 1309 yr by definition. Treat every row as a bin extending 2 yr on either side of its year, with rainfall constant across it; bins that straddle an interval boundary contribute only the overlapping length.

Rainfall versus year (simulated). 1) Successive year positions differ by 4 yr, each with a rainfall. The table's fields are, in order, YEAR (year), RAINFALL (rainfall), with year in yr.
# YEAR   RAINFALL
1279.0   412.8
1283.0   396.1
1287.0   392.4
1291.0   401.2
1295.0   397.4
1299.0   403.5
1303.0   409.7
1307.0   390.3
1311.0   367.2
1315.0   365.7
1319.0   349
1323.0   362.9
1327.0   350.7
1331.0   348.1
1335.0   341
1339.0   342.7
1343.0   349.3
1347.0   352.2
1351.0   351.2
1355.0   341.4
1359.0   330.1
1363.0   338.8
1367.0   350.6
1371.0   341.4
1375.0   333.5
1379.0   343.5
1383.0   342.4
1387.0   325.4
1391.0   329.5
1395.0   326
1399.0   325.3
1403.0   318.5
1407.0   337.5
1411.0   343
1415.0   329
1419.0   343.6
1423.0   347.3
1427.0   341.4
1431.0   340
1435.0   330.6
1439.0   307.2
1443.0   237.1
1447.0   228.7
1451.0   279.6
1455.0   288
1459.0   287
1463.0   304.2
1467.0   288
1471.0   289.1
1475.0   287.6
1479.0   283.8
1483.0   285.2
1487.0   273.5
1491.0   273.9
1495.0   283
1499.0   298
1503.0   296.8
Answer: 19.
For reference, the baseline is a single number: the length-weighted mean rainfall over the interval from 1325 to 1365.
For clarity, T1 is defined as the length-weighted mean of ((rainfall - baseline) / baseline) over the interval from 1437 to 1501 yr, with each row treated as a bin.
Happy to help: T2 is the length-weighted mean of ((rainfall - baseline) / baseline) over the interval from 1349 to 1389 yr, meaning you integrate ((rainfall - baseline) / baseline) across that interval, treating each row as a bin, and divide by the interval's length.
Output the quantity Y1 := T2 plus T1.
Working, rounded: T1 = -0.18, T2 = -0.01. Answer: -0.20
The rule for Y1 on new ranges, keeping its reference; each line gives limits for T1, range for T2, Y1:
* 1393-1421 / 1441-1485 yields -0.23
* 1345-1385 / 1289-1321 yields 0.11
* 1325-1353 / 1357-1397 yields -0.01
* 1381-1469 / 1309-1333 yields -0.05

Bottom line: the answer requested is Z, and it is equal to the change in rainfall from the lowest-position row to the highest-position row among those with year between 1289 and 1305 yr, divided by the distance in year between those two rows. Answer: 0.7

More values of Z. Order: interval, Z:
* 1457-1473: 0.2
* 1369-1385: 0.1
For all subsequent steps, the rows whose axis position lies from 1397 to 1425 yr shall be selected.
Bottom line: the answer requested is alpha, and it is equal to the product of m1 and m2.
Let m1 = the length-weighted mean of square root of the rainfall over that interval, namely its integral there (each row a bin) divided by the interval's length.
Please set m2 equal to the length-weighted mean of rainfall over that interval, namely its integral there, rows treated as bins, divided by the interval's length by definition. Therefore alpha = 6128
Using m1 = 18.3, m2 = 335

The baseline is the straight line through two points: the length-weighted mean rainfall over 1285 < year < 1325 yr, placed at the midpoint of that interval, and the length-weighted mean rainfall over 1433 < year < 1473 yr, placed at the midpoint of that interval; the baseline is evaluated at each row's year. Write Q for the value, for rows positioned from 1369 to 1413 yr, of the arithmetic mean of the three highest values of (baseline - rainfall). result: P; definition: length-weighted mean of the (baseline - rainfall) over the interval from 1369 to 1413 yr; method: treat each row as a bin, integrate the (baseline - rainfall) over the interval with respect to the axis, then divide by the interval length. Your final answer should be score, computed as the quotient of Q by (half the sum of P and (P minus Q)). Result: -0.2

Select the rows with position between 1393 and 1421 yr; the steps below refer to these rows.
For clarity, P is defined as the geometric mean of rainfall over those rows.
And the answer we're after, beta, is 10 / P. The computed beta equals 0.0301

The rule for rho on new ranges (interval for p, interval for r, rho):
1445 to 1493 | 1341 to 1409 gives 34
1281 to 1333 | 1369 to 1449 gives 62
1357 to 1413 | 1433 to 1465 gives 32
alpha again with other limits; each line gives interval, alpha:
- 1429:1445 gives 5281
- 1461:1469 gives 5095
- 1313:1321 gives 6755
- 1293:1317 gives 7669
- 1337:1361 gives 6393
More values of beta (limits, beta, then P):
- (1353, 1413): 0.0298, 335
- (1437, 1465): 0.0364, 274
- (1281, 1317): 0.0256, 391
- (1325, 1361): 0.0290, 345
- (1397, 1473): 0.0326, 307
